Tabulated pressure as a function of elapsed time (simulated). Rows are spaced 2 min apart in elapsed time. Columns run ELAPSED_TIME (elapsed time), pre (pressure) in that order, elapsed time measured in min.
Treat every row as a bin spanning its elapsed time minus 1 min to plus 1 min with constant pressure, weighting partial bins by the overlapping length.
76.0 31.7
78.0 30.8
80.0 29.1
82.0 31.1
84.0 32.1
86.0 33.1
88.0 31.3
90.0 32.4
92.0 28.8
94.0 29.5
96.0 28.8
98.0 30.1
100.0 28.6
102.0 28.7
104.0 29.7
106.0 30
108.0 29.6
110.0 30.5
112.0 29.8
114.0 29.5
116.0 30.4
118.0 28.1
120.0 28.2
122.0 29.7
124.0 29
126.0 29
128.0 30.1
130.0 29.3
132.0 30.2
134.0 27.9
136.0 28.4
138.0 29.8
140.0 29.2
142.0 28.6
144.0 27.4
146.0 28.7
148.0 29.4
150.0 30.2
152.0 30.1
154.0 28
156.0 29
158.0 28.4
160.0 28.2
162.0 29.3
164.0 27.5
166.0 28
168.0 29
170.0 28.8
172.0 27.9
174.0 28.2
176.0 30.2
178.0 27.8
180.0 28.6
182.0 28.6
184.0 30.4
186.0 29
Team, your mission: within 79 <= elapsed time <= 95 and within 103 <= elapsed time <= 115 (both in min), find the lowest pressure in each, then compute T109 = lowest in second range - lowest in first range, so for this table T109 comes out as 0.7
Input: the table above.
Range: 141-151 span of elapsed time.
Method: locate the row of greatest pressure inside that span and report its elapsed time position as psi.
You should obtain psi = 150.0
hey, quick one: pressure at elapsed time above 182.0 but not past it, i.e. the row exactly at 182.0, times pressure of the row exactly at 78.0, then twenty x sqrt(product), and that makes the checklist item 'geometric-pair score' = 594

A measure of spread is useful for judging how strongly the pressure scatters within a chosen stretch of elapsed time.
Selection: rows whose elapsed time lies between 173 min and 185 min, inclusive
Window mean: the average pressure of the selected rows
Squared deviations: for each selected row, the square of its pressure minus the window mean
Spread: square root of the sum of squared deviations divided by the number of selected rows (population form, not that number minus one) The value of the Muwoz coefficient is 1.0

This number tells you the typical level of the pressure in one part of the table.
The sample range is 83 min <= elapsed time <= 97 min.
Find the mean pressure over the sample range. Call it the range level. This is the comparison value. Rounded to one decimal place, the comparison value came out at 30.9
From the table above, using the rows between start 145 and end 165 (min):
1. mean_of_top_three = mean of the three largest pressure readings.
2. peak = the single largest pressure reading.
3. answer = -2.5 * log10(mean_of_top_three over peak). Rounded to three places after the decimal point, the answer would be 0.011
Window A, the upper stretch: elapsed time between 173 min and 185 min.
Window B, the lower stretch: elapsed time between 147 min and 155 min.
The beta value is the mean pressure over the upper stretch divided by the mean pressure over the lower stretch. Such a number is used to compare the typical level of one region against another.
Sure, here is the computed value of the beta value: 0.98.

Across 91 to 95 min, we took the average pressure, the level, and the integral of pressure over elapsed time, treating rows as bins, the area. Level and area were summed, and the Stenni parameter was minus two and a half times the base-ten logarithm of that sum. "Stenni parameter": -5.41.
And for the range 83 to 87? -5.53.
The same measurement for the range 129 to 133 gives -5.43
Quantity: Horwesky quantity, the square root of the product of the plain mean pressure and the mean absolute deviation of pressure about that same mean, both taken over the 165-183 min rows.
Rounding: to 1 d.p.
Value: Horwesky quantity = 3.9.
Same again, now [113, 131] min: 4.2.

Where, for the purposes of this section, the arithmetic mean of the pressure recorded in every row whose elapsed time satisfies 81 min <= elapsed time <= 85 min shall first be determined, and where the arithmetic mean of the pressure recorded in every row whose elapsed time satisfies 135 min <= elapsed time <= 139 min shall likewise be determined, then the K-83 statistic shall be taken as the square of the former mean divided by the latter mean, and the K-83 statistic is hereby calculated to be 34.31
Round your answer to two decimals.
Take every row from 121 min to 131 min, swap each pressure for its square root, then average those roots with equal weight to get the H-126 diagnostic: 5.42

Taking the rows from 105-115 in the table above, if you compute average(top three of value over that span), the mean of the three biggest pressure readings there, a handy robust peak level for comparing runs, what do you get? 30.10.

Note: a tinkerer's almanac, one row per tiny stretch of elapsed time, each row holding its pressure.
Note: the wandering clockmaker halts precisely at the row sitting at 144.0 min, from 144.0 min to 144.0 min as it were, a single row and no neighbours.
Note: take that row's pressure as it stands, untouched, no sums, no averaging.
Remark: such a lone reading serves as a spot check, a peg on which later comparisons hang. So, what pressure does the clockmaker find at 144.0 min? 27.4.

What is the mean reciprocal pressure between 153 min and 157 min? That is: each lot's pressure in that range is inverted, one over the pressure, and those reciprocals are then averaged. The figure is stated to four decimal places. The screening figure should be 0.0351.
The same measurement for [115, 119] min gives 0.0342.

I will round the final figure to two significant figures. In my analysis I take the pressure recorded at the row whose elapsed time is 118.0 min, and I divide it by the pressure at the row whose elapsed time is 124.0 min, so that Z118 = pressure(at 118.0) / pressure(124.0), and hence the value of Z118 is 0.97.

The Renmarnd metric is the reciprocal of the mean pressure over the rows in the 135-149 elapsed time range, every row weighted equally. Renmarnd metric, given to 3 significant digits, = 0.0347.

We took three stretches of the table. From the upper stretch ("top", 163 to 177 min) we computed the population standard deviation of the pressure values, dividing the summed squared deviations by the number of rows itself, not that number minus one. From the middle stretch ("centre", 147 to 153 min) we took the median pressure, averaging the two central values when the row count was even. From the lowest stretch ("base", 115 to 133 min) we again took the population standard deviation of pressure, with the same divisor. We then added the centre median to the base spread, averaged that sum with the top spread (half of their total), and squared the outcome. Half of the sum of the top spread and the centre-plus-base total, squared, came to 252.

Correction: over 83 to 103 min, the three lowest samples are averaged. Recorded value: 28.7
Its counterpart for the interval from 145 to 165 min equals 27.9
